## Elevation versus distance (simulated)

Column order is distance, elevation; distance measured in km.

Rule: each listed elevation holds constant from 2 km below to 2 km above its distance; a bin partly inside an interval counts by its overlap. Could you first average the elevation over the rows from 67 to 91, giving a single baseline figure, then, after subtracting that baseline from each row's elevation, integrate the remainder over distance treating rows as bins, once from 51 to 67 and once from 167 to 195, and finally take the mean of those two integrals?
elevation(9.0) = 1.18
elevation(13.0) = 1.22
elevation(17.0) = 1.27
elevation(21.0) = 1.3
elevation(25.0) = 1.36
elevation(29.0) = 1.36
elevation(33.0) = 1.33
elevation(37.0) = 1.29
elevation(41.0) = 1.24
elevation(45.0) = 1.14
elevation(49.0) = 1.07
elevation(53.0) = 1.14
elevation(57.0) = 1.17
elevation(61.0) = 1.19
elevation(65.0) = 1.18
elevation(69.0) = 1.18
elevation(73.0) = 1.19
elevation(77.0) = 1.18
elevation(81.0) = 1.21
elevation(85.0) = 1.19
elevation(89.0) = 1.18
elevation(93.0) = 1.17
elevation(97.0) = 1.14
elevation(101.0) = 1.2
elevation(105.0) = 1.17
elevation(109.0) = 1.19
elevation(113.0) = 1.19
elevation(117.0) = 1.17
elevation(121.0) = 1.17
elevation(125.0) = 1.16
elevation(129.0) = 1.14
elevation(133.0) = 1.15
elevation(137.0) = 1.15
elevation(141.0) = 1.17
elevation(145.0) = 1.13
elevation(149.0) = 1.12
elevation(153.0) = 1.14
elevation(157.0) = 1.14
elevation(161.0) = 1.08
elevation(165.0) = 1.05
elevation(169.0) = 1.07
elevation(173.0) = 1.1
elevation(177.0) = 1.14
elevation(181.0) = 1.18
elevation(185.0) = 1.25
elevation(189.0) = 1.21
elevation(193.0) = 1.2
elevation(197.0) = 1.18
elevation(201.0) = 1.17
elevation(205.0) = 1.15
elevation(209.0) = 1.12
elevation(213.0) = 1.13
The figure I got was -0.5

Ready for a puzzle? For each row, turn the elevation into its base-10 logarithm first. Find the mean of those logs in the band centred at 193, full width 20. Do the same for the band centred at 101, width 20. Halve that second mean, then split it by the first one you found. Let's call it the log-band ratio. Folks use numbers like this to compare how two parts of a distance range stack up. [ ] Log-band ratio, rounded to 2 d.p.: 0.44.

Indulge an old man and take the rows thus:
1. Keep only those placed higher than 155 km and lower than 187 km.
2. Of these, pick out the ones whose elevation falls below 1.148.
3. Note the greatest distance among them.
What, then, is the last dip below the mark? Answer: 177.0 km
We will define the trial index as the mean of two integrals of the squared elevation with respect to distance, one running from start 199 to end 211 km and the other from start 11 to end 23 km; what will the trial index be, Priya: 17.5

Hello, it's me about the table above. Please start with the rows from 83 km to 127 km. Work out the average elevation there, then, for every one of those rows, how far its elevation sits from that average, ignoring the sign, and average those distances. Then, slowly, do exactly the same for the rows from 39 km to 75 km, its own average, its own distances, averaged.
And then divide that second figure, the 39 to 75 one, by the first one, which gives 2.5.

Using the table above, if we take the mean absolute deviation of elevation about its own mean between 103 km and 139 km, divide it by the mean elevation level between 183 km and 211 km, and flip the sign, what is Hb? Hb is -0.012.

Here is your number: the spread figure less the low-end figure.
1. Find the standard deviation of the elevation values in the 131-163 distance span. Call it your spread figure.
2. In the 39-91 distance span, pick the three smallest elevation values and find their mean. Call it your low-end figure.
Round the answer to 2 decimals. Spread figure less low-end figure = -1.09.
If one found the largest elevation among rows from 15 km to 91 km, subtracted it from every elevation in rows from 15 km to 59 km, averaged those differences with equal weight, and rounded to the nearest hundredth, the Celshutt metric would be -0.12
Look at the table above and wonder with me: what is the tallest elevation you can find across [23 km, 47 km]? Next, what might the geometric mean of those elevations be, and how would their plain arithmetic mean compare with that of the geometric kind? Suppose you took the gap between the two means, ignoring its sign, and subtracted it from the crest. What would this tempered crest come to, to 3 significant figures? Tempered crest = 1.36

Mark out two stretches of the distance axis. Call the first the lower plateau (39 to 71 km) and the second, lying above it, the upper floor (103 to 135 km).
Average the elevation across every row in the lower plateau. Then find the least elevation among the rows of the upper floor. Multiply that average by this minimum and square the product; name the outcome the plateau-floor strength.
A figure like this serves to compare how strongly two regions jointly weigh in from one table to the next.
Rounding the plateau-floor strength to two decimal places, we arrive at 1.76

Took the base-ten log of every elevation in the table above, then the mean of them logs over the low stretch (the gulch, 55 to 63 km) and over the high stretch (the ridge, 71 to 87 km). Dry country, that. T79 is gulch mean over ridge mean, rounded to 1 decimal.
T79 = 0.9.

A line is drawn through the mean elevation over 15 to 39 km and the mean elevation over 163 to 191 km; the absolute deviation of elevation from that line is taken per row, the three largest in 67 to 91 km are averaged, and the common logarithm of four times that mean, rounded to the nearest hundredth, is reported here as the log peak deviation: -0.49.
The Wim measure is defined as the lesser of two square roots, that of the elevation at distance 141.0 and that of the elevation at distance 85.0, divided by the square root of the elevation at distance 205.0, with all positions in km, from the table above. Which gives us 1.009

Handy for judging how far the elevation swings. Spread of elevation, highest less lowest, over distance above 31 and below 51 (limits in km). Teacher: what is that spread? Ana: 0.26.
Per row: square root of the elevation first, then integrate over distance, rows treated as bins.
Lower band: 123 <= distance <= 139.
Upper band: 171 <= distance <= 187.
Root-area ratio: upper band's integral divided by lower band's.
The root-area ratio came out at 1.01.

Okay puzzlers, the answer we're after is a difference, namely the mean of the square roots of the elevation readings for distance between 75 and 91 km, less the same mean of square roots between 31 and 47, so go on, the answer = -0.027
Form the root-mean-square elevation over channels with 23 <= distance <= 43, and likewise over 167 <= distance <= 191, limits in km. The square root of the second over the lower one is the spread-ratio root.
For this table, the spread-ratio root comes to 0.94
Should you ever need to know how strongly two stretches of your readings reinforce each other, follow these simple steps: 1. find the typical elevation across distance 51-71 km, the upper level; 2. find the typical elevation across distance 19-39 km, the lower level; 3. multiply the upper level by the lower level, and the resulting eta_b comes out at 1.56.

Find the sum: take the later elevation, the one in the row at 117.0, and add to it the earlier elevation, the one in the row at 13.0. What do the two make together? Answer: 2.39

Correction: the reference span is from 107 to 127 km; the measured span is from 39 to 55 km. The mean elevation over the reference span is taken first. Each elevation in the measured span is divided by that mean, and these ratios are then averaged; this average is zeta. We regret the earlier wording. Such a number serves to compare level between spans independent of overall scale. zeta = 0.98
